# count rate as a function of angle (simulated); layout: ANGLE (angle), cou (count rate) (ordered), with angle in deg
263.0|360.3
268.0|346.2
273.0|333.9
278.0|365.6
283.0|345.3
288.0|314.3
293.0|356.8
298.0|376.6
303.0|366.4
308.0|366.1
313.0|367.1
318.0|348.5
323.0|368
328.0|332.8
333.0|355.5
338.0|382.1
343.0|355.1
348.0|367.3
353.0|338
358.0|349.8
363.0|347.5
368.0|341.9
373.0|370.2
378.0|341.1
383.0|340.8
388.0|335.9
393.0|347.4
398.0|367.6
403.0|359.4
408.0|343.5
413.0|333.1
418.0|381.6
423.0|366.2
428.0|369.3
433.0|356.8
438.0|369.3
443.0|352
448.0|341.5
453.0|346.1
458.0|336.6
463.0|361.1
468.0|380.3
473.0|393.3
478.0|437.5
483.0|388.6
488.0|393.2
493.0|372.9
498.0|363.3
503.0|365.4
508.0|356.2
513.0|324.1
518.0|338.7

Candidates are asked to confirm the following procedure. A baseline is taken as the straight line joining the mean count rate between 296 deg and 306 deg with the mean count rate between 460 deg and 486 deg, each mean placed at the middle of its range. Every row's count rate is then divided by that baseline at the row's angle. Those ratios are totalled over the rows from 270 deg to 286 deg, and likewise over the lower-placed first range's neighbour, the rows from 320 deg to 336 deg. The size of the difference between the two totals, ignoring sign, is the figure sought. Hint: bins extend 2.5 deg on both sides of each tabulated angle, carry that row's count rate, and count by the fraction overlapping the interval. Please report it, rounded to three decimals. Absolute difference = 0.014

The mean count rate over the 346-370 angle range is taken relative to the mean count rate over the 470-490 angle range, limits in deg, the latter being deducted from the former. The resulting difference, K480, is -54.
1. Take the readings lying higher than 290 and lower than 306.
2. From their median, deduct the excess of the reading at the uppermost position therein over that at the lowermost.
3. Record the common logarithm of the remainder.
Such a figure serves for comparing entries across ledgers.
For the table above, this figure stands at 2.55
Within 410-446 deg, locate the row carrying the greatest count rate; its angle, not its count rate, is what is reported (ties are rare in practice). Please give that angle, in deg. 418.0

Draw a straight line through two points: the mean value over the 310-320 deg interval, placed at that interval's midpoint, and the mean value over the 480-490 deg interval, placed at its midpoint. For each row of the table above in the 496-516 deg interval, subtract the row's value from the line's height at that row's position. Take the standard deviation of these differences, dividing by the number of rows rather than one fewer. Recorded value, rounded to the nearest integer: 18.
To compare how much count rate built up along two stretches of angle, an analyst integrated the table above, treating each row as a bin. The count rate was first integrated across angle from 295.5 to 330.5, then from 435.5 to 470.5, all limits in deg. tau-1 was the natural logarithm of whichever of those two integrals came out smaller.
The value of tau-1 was 9.43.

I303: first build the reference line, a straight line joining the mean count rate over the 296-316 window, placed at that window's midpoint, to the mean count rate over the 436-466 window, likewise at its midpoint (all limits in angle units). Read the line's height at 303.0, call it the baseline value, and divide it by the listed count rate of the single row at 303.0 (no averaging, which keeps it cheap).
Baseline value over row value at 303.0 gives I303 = 1.01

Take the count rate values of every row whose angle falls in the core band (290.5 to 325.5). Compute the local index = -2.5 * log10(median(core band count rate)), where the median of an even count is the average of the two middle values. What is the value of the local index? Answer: -6.41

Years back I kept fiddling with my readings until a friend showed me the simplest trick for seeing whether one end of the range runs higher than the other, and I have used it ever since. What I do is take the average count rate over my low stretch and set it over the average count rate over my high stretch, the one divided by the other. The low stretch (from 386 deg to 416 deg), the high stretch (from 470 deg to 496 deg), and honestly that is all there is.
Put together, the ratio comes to 0.88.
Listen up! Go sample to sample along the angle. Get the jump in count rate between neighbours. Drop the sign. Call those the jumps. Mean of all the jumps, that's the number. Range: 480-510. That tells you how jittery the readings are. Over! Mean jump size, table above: 9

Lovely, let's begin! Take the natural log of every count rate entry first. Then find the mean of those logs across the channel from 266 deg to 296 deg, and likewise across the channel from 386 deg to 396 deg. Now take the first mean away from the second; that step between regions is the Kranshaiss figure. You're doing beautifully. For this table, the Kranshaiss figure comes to 0.00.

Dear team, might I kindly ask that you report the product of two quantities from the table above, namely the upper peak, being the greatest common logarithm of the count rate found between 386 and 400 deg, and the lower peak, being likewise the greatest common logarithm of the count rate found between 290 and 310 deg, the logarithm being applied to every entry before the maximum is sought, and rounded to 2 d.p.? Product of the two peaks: 6.61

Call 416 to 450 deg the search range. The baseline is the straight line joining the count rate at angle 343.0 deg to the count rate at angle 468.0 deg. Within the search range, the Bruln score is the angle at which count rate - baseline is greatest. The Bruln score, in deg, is 418.0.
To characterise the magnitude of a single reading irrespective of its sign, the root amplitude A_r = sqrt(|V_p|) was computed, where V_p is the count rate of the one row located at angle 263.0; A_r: 19.0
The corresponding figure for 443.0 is 18.8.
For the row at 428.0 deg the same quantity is 19.2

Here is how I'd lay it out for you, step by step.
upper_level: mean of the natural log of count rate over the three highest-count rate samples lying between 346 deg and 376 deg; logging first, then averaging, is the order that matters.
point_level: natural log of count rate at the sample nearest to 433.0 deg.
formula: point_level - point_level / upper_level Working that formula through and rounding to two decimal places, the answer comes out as 4.88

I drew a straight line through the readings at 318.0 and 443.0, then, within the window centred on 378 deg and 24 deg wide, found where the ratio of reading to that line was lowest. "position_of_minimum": 388.0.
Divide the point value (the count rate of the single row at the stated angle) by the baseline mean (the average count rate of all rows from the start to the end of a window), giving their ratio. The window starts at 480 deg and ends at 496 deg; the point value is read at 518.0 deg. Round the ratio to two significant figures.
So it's 0.88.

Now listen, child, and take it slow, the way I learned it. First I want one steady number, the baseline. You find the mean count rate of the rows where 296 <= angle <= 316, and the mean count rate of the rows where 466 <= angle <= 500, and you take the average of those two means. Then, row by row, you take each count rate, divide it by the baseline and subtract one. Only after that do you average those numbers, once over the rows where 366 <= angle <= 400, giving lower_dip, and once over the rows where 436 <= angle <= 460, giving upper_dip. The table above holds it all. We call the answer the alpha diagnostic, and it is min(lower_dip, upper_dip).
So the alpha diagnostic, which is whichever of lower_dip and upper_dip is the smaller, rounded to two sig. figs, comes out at -0.080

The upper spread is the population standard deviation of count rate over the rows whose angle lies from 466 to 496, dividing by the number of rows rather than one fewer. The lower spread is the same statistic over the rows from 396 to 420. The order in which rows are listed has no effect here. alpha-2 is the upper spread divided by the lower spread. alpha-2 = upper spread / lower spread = 1.2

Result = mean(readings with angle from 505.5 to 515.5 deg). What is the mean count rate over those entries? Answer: 340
